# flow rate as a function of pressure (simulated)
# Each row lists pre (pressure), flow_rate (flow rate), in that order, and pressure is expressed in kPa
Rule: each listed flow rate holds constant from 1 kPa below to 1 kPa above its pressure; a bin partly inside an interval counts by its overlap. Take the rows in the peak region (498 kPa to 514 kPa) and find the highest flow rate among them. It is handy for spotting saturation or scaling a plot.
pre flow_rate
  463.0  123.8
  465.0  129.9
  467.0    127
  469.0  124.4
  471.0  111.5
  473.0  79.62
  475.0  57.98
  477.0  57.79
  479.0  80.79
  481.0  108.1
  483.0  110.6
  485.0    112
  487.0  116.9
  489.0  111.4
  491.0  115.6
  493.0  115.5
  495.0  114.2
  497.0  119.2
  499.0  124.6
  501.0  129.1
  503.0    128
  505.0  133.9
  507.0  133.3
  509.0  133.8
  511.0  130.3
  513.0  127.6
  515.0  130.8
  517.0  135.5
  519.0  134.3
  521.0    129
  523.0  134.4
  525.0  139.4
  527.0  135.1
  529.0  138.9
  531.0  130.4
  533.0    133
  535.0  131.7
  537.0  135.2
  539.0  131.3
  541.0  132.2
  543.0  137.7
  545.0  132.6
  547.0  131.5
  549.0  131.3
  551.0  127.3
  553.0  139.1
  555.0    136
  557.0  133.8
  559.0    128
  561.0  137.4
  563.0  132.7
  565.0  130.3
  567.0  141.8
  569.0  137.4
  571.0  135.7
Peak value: 133.9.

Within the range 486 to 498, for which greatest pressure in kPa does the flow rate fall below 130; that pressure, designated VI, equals 497.0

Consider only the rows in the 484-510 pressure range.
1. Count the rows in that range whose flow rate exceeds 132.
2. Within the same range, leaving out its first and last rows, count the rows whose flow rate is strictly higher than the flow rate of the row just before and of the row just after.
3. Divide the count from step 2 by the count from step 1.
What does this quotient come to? 1.33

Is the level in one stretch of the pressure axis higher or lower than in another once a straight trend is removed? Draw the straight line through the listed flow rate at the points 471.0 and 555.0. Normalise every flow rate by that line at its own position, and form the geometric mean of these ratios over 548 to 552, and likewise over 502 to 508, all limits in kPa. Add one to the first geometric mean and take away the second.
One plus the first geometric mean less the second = 0.88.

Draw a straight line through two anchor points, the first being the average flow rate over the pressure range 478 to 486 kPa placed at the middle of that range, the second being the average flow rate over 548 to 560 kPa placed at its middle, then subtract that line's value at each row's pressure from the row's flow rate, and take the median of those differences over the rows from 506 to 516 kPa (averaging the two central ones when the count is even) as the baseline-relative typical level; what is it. 15.5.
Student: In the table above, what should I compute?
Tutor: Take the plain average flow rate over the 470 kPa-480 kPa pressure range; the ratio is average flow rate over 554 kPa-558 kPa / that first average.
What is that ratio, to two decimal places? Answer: 1.74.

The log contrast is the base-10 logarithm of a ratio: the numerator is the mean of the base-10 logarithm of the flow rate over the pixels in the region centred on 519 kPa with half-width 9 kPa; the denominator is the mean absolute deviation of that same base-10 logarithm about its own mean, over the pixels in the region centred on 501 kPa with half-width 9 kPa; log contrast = 2.0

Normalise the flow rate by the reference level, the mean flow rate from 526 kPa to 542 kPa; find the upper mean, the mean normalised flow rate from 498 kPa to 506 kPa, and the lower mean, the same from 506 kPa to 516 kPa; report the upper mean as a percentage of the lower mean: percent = 98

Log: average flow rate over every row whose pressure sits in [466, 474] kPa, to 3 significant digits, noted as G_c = 111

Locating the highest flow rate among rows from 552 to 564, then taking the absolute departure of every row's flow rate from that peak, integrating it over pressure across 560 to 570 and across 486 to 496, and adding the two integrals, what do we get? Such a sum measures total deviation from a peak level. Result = 286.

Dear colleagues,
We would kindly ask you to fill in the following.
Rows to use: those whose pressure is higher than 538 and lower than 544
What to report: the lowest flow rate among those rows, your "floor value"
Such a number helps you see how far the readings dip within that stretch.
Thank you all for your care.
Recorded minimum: 131.3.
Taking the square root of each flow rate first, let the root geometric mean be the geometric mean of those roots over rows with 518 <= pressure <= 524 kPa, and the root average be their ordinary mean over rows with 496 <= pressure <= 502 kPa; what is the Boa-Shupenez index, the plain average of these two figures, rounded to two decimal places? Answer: 11.33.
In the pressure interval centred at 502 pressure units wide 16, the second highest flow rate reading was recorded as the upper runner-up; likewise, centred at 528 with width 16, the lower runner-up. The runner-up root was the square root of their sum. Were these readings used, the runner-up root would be 16.5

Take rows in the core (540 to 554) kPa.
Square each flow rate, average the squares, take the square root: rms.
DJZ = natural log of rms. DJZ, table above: 4.891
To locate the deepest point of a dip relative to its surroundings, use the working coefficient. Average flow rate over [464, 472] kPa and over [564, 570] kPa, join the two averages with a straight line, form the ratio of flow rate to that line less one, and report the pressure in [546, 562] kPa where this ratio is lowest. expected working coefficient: 559.0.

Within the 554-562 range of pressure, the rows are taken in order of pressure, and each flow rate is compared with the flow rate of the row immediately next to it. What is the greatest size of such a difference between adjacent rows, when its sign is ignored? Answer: 9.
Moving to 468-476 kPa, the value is 32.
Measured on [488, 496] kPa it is 4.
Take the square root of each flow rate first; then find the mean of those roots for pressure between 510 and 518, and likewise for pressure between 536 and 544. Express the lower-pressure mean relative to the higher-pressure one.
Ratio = 0.99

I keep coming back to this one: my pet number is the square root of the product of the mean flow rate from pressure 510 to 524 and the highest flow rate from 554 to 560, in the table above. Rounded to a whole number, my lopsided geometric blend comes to 134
